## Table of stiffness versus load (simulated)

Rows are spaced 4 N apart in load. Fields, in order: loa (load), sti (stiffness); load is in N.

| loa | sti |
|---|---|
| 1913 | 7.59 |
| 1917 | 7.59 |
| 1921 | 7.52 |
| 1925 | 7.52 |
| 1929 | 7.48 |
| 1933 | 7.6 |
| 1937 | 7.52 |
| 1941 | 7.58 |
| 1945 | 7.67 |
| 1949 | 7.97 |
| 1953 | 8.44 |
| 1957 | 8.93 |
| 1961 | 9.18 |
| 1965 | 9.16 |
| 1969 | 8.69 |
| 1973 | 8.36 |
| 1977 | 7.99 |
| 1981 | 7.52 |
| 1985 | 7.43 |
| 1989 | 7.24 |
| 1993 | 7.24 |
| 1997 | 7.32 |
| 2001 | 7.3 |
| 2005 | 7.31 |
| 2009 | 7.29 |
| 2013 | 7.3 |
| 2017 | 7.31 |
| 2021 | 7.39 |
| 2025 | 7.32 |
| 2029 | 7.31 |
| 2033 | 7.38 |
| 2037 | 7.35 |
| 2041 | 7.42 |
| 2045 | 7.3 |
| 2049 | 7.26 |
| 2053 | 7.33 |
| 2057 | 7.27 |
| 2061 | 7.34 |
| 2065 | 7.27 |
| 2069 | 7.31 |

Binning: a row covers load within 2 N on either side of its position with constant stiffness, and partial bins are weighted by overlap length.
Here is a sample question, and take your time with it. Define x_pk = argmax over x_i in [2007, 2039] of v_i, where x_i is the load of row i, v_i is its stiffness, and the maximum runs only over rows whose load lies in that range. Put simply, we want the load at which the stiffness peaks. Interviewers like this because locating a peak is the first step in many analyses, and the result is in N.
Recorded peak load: 2021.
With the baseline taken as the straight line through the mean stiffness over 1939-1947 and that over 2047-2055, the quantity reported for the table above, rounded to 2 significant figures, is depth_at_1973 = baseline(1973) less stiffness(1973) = -0.83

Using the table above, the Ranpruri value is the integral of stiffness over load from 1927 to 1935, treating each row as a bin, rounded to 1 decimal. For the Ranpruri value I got 60.3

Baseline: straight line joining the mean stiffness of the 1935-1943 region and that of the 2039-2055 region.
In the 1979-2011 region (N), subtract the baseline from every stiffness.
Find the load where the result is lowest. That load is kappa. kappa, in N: 1989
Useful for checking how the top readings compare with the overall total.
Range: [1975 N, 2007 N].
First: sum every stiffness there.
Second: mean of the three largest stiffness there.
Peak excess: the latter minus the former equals -51.7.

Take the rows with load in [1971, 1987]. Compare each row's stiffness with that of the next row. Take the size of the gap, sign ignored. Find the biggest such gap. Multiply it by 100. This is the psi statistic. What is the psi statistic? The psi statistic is 47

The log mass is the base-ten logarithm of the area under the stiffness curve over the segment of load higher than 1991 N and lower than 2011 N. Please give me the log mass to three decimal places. 2.164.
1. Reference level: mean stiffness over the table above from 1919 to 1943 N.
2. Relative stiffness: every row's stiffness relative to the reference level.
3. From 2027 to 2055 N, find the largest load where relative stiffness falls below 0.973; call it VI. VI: 2053 N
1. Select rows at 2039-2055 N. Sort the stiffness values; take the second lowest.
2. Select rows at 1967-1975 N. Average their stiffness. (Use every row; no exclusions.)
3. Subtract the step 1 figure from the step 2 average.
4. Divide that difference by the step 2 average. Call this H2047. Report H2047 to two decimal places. 0.14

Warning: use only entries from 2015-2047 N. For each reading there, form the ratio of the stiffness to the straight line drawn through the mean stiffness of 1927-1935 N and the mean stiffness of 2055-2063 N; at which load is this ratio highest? 2041 N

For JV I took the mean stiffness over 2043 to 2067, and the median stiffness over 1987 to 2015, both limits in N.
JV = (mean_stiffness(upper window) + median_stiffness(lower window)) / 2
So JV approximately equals 7.30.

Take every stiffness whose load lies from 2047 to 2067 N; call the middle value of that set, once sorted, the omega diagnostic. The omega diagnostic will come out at 7.27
